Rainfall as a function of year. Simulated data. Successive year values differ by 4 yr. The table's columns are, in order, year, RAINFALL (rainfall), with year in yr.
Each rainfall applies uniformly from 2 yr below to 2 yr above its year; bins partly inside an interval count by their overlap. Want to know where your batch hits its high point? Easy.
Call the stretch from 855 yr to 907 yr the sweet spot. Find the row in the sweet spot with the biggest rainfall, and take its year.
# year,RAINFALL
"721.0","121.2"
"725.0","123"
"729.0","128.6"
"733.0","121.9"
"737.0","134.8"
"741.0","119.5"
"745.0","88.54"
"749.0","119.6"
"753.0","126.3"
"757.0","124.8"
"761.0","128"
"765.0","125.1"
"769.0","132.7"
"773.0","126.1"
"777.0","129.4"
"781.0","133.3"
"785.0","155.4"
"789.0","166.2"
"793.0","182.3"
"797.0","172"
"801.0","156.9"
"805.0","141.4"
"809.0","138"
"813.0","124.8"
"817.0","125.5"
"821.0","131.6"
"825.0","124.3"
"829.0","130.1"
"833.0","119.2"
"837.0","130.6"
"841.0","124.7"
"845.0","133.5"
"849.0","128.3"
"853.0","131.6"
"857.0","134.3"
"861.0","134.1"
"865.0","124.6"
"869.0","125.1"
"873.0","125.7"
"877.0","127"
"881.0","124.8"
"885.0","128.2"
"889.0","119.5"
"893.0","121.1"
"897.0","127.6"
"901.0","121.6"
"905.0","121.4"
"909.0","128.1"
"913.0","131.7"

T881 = 857.0 yr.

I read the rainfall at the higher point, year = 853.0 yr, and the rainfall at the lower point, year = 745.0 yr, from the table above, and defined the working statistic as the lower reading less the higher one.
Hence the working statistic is -43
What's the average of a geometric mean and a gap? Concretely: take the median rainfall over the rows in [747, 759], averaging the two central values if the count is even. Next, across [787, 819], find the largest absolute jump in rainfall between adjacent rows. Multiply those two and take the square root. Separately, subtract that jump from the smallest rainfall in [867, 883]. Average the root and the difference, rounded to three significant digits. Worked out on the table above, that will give 76.8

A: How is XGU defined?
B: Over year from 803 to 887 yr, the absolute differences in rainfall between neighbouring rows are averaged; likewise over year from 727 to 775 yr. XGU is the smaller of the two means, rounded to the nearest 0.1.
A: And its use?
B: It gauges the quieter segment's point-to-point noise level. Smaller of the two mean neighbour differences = 5.1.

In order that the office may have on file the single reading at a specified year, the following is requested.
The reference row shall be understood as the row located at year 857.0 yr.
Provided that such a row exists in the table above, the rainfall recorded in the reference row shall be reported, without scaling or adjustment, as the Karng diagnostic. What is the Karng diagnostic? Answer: 134.3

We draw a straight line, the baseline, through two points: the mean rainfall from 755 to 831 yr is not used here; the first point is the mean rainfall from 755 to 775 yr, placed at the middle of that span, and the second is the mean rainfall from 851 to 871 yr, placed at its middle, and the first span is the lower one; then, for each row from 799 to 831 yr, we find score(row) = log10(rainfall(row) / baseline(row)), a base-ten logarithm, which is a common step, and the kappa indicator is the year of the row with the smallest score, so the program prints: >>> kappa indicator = 825.0 yr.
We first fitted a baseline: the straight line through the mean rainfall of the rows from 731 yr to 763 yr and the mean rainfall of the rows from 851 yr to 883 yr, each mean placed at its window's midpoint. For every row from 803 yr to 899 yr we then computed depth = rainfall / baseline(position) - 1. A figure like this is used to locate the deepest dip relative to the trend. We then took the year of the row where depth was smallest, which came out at 889.0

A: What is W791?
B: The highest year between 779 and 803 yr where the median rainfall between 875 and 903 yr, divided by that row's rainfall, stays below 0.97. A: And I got 801.0 yr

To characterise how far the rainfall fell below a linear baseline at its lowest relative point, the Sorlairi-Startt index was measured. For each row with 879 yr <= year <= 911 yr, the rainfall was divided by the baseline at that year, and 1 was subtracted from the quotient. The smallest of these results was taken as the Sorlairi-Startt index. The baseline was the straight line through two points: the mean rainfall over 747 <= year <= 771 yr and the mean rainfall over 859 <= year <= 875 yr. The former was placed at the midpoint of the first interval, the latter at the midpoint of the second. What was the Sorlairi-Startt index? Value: -0.0638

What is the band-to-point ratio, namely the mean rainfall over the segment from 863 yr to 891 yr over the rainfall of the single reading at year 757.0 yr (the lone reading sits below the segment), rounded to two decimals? 1.00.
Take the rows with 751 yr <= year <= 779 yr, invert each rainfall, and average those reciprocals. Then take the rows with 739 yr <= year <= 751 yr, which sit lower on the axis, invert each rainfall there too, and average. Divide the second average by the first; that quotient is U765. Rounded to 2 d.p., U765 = 1.19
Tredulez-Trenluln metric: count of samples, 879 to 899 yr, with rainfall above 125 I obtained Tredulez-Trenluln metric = 2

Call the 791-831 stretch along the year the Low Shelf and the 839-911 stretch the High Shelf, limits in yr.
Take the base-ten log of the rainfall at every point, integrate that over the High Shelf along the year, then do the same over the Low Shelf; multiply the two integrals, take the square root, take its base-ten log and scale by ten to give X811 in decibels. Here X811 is 20.6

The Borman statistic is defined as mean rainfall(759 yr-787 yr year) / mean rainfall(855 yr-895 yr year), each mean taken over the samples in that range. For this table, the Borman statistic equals 1.05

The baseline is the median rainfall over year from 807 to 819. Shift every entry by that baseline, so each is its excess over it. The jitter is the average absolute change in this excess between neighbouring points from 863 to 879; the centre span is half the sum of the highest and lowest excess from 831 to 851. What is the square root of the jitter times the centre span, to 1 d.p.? 0.8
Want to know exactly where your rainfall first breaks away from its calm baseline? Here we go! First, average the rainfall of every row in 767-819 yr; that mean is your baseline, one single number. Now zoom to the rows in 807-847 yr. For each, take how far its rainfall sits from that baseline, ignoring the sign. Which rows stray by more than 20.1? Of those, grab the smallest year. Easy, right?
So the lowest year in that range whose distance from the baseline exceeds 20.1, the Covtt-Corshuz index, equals 813.0 yr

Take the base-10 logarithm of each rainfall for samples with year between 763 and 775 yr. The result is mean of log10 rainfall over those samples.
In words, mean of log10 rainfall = 2.107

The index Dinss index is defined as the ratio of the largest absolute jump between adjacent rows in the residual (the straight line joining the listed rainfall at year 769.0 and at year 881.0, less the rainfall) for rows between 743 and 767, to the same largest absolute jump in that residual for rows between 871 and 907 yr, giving 3.72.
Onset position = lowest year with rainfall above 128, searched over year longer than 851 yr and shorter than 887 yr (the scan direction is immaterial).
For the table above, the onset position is 853.0 yr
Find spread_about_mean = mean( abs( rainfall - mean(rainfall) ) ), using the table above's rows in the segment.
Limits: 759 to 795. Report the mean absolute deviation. 17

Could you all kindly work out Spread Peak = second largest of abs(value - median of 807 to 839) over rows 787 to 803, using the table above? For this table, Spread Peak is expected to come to 44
